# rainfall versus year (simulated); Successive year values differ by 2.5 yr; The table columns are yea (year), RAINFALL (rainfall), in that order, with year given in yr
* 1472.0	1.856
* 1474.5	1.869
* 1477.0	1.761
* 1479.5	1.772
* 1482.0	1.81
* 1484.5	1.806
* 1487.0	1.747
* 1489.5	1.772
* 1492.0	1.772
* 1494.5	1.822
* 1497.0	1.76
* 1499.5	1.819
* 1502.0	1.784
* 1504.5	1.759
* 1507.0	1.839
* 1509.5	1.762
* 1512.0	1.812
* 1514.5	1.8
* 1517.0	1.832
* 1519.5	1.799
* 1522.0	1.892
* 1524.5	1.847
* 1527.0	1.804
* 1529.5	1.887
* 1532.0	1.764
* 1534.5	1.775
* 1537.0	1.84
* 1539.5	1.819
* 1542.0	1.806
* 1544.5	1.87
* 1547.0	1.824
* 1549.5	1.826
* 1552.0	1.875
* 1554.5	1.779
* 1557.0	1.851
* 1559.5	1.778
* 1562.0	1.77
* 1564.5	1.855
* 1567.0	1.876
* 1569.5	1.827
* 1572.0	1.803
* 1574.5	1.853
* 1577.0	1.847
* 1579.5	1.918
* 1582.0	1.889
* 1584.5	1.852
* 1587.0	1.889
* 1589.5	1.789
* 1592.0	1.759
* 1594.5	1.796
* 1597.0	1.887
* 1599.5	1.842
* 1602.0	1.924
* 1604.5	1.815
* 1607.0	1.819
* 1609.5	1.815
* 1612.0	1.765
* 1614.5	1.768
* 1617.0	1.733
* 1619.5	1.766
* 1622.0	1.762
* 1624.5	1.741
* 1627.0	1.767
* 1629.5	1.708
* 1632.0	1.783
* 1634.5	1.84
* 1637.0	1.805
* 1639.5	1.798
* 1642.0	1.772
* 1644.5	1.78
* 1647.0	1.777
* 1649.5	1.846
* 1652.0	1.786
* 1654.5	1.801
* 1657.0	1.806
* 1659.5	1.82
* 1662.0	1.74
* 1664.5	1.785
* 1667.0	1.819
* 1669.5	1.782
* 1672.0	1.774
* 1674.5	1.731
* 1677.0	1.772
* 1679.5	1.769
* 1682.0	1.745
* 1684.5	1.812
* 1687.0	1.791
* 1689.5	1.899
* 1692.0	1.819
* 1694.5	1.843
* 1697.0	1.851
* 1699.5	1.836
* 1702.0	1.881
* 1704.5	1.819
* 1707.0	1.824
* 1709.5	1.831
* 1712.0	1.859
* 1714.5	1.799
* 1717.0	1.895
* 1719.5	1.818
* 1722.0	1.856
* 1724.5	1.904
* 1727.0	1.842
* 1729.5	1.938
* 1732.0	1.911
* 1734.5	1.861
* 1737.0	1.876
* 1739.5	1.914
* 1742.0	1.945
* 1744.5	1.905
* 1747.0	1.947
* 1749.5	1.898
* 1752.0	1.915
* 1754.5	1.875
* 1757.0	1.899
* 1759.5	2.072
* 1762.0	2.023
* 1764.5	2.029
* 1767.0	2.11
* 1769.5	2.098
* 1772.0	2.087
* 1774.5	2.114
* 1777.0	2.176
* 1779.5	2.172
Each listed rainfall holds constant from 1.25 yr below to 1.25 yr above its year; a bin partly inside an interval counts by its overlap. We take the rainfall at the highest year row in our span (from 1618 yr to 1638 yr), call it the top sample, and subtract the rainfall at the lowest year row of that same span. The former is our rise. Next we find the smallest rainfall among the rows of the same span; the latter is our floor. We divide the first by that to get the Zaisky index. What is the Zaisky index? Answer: 0.023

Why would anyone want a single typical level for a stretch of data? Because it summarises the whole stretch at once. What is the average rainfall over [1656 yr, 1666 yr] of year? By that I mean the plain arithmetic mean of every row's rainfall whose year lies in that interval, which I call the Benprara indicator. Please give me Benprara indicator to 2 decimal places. 1.79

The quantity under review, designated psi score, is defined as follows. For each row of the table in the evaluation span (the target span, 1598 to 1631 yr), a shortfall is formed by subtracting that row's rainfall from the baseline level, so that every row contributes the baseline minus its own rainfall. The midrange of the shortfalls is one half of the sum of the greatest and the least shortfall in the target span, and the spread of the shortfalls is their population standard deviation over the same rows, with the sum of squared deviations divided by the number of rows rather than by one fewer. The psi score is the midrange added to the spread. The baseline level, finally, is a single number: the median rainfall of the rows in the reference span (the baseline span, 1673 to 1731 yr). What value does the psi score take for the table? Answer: 0.069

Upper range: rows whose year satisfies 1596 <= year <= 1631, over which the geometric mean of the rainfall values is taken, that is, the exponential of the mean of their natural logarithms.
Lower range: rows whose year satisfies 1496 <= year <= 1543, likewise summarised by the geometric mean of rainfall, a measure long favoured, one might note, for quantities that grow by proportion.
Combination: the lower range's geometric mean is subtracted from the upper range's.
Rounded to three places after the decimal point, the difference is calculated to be -0.017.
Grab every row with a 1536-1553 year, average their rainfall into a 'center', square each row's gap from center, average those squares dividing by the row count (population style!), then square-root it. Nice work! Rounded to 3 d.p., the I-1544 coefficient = 0.024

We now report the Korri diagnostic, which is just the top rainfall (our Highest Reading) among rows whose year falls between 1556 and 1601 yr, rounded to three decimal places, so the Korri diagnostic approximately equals 1.918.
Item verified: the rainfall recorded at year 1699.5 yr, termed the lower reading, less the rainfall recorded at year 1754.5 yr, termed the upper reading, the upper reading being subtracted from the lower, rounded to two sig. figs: -0.039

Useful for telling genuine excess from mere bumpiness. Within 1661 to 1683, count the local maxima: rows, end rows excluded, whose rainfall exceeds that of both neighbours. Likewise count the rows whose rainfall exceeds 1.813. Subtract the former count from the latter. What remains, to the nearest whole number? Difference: -1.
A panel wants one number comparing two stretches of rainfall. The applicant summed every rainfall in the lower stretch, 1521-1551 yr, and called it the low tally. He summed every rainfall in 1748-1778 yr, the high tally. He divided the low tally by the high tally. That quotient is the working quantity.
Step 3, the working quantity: 0.90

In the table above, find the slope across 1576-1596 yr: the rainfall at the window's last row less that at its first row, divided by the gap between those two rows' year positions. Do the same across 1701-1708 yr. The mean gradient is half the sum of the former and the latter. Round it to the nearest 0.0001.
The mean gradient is -0.0072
